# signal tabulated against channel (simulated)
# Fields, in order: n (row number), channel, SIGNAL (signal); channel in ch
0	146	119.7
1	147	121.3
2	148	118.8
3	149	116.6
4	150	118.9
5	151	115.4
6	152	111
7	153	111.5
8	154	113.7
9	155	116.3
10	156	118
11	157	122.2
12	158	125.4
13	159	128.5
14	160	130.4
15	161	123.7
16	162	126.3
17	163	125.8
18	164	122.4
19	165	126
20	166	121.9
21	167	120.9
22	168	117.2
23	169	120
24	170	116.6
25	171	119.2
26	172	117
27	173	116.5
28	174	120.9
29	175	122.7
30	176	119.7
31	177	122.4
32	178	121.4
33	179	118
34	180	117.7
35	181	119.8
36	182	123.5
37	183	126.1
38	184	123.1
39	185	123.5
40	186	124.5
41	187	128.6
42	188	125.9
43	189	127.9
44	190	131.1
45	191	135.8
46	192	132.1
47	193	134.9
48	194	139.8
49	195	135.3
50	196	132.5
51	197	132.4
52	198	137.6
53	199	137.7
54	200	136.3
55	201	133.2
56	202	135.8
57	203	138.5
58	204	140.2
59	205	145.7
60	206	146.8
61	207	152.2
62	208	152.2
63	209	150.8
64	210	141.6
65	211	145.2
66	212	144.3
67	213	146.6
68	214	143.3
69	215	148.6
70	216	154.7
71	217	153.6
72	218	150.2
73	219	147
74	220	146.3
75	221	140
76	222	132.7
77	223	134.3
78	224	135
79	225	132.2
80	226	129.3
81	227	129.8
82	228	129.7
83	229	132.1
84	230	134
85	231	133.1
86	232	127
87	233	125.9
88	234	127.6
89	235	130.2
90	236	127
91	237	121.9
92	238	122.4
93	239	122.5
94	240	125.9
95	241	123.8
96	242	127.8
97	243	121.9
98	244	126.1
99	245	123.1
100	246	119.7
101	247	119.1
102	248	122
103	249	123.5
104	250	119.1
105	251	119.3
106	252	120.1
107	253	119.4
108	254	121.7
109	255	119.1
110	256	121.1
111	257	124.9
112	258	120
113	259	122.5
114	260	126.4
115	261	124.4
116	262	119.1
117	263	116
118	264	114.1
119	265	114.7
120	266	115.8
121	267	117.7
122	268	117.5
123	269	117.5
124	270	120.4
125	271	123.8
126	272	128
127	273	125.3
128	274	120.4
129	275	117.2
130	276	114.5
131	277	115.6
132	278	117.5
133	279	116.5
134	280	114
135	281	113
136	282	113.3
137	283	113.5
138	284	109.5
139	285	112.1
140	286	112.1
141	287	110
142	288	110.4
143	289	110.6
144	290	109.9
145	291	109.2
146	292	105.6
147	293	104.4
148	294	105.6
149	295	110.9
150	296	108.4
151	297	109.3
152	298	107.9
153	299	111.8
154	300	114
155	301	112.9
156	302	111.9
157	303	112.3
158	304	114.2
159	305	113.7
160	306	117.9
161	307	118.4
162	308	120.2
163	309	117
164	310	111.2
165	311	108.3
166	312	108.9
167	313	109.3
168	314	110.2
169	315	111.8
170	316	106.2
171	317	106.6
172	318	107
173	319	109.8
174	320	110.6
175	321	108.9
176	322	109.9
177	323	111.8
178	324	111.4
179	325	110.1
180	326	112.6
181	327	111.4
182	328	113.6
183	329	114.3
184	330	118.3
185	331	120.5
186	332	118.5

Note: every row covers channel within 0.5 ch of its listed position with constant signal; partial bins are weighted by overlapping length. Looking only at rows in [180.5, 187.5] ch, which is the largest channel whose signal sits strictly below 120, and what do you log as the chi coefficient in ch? 181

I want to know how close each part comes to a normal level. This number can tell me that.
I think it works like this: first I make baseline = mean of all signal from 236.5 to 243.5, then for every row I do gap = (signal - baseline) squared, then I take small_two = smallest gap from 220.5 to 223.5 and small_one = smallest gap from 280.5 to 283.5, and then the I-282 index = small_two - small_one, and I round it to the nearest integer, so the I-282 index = -25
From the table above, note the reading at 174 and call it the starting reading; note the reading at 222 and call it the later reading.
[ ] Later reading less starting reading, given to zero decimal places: 12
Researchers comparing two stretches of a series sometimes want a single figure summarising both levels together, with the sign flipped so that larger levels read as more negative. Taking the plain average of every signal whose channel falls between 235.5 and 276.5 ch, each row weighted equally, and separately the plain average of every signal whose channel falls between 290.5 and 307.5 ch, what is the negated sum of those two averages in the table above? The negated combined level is -232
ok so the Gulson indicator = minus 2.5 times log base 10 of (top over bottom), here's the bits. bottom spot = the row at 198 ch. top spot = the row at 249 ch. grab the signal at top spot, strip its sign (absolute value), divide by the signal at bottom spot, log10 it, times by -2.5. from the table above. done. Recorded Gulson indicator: 0.12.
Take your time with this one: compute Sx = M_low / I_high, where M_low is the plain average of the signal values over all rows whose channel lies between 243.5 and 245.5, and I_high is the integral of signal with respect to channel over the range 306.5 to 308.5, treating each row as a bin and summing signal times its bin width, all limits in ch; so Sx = 0.52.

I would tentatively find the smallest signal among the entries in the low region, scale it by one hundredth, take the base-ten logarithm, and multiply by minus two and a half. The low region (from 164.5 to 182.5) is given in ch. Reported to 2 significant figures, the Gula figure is -0.17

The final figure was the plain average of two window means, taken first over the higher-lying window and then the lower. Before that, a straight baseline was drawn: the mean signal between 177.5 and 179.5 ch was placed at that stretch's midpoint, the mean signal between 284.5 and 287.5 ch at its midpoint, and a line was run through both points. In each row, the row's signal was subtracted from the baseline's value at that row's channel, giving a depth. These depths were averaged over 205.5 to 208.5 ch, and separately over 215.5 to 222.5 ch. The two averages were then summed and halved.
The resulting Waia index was -31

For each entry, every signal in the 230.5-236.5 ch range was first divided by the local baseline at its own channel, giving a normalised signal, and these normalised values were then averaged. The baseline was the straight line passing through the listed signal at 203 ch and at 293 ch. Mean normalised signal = 1.012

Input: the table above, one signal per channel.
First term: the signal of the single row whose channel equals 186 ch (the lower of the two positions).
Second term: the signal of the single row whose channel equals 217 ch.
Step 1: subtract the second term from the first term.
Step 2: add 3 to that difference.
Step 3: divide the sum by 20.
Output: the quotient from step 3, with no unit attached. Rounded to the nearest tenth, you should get -1.3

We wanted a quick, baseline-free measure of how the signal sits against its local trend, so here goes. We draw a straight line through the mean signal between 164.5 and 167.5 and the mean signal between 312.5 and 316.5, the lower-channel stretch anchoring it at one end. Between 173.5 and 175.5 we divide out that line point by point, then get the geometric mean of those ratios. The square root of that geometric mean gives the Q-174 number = 1.00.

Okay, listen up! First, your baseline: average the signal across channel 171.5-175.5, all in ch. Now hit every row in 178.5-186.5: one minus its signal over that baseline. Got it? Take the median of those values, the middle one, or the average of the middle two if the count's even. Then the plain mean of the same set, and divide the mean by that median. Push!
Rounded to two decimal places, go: 0.68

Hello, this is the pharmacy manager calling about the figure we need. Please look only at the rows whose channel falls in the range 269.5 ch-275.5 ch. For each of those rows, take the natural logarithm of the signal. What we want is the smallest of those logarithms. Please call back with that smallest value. 4.76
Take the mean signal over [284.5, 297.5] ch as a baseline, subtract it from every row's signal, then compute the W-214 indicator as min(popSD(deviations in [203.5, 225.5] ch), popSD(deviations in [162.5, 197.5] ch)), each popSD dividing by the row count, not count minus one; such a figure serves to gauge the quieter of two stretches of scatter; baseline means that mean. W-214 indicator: 6.2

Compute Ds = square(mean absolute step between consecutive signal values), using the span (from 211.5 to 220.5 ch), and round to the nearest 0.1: 10.1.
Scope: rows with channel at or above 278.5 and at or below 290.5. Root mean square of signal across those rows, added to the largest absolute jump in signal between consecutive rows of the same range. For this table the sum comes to 116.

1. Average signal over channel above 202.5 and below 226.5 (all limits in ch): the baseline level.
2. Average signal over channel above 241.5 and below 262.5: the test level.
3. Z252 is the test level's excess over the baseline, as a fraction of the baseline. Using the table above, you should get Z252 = -0.15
